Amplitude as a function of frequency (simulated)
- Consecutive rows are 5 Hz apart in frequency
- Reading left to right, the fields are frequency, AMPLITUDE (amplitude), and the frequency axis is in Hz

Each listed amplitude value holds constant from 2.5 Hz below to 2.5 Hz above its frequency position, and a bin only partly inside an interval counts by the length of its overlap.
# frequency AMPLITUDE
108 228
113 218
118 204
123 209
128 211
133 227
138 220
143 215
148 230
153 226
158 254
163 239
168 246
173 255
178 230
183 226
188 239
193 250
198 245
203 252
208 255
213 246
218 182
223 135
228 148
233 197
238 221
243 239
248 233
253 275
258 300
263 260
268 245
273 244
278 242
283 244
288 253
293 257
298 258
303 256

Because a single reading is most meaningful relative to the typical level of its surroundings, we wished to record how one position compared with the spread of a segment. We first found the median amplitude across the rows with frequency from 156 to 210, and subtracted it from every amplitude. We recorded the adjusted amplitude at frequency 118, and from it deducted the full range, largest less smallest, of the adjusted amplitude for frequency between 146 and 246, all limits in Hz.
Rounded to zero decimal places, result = -162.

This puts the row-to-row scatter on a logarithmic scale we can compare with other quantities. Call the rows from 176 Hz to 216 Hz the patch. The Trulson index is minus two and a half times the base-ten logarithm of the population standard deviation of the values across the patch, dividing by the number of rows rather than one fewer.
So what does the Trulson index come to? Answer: -2.5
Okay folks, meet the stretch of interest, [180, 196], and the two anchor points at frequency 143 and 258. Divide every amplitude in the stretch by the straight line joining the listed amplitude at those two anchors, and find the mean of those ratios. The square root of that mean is 0.980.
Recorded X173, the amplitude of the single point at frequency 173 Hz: 255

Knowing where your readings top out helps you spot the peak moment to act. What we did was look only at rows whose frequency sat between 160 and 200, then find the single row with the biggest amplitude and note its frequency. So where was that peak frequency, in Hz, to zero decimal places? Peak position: 173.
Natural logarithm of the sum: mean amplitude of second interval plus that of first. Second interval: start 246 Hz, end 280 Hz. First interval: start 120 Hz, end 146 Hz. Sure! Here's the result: 6.16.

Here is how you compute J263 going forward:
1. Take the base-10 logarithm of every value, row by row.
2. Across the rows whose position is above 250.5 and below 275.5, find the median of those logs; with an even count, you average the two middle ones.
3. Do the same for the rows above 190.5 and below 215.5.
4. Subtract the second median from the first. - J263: 0.017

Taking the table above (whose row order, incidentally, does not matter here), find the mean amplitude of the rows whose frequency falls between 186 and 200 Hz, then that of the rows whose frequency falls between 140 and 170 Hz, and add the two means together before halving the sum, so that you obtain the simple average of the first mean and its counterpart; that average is 240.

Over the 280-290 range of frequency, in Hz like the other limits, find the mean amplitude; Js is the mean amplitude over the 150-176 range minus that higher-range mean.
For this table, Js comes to -4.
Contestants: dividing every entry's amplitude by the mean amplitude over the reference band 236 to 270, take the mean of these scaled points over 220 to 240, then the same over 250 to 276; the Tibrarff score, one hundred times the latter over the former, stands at 151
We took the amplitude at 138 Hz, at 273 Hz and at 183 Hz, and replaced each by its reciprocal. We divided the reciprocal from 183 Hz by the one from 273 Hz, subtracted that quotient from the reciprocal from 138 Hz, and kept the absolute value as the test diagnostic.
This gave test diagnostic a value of 1.08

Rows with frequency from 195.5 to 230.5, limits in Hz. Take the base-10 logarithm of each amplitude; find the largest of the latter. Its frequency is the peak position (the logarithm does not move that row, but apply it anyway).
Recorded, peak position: 208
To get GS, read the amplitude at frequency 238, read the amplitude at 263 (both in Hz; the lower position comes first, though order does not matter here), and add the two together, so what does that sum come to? 481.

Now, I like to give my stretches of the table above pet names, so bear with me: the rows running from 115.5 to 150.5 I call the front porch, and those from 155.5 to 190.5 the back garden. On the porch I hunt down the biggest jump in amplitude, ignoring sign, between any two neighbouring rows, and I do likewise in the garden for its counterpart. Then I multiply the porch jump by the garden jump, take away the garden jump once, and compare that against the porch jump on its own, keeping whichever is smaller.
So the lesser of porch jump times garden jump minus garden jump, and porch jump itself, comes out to 16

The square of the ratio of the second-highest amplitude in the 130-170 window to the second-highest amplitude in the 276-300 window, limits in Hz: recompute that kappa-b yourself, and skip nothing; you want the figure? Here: 0.92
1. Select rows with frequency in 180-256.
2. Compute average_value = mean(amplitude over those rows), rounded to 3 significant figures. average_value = 223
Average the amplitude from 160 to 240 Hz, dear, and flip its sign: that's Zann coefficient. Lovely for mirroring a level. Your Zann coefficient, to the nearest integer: -223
